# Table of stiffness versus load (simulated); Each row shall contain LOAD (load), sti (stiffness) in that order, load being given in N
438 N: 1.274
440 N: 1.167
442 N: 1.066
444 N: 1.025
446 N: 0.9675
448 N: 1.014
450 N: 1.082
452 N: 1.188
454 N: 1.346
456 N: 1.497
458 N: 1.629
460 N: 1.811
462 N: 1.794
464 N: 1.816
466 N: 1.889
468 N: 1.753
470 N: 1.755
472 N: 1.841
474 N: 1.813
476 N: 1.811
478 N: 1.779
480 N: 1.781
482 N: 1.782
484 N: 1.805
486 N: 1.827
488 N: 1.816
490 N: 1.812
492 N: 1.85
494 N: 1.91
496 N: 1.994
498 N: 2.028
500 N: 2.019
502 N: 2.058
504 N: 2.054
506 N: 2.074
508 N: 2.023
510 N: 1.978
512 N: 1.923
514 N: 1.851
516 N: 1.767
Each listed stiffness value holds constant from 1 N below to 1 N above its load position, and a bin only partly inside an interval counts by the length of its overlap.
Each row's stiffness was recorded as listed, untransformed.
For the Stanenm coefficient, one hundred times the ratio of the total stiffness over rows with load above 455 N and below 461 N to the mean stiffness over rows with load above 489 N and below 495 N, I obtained 266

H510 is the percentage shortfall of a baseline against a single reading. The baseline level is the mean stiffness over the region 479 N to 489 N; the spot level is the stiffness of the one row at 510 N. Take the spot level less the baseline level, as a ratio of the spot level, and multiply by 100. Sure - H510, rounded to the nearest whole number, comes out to 9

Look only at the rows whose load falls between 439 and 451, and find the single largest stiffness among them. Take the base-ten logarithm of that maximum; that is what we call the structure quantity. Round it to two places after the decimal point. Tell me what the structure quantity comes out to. 0.07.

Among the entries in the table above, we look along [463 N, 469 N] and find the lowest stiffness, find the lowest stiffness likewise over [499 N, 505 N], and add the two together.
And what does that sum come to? 3.8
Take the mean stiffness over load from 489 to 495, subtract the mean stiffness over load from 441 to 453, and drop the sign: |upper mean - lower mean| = 0.800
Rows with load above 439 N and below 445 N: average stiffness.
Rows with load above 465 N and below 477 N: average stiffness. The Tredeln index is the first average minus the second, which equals -0.72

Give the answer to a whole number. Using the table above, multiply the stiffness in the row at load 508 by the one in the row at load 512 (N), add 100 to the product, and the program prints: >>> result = 104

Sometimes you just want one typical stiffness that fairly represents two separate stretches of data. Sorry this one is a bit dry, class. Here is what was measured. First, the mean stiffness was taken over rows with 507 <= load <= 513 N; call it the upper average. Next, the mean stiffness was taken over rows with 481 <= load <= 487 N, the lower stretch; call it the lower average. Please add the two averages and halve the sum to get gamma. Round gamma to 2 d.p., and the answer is 1.89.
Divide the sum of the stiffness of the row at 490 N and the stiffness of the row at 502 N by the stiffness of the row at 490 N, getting 2.14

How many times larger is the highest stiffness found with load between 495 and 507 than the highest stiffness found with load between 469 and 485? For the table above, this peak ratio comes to 1.13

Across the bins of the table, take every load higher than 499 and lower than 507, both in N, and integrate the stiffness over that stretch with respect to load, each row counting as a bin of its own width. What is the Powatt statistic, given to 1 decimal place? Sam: 16.4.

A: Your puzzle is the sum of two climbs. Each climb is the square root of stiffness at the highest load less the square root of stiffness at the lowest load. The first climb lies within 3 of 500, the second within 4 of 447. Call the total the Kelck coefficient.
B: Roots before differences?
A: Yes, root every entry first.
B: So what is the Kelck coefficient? 0.038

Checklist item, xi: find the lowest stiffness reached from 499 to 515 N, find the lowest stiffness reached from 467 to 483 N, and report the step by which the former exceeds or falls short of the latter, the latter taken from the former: 0.1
